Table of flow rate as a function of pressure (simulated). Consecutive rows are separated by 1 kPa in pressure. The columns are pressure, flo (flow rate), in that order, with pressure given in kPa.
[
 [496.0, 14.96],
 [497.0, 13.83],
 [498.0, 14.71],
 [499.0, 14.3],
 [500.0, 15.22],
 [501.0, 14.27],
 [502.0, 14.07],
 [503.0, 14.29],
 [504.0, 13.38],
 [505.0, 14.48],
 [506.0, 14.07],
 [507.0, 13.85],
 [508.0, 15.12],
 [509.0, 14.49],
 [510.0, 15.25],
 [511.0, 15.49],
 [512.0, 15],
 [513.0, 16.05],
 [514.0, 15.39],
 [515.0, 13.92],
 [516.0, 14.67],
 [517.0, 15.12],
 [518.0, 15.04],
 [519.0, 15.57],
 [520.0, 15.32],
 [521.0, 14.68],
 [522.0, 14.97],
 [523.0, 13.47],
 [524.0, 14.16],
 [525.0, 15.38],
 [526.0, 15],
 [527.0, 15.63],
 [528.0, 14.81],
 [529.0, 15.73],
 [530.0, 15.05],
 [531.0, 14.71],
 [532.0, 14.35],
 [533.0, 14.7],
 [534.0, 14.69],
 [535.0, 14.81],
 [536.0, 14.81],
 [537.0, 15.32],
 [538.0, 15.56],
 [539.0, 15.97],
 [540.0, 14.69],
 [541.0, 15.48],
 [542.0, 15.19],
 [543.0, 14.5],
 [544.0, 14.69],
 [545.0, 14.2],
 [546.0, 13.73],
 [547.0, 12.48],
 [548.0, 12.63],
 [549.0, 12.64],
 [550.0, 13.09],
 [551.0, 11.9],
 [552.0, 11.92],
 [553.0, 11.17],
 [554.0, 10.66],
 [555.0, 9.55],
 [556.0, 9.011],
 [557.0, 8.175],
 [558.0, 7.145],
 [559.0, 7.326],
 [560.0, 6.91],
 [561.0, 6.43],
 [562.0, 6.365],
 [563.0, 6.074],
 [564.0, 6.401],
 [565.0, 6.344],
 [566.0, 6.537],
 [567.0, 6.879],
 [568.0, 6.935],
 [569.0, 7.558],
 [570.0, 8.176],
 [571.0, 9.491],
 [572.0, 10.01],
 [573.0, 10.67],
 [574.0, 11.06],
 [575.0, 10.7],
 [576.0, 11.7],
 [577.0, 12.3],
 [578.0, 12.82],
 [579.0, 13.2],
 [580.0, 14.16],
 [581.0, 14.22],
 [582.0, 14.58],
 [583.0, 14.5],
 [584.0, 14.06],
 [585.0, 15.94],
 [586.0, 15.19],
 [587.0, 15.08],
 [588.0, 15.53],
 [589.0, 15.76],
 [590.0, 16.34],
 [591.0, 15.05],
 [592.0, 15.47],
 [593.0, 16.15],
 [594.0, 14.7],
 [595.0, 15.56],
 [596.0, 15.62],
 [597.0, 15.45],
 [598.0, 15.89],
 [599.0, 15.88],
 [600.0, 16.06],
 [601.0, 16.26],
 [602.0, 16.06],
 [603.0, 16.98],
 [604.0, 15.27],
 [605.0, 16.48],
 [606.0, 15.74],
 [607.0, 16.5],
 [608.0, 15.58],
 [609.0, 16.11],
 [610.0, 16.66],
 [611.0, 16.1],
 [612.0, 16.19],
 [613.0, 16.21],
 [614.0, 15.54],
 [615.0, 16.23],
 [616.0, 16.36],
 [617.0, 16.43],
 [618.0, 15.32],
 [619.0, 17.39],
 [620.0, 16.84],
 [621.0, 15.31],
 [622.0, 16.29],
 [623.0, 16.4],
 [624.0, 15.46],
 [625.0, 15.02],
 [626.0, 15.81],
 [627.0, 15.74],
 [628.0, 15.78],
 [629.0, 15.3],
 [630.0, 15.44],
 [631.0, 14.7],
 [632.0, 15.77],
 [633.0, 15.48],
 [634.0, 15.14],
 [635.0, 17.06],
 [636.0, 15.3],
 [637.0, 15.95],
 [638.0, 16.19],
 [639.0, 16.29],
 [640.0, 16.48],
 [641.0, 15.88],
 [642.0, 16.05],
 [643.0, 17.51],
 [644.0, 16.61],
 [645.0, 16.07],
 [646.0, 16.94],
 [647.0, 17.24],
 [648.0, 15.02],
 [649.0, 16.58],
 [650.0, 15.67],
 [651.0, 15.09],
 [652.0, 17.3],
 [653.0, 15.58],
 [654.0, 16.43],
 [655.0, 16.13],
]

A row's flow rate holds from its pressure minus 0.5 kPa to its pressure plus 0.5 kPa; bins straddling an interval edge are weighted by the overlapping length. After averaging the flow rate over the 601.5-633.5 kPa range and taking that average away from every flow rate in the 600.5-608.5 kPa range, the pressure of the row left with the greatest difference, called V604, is 603.0 kPa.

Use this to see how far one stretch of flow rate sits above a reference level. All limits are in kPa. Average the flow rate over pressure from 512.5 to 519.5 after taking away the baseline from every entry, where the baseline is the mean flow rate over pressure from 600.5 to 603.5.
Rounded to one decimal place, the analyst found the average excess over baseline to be -1.3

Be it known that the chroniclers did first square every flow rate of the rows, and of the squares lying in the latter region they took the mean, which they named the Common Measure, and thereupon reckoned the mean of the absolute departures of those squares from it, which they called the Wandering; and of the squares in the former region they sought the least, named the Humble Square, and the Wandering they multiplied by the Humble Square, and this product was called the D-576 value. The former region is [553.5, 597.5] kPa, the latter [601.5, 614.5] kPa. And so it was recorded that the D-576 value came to 433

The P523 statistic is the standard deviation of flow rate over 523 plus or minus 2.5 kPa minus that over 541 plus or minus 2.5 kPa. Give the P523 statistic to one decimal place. 0.1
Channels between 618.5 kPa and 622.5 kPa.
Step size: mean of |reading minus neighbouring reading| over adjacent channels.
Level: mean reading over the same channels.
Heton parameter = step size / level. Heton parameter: 0.062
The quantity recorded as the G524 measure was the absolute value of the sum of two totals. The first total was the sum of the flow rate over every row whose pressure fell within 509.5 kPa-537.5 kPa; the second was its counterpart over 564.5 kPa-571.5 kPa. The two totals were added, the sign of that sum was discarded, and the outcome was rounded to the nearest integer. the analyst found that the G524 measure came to 471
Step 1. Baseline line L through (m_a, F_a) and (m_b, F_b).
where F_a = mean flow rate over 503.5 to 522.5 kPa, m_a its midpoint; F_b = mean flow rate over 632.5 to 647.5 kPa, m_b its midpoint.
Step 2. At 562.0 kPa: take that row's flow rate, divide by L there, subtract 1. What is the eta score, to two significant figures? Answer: -0.59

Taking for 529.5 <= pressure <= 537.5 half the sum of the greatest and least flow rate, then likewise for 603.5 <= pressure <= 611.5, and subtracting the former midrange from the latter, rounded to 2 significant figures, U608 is 1.1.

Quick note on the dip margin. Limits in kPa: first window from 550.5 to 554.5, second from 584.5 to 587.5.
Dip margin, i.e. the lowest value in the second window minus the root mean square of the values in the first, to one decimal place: 3.7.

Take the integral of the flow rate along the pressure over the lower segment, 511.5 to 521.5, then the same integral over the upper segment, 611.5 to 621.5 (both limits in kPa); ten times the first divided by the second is 9.3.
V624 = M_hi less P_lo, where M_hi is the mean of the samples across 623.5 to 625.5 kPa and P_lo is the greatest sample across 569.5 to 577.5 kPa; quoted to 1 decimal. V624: 2.9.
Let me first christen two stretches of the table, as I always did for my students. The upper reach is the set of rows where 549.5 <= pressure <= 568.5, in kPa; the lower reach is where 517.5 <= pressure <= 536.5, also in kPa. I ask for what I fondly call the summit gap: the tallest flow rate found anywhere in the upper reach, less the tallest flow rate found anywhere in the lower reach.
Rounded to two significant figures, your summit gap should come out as -2.6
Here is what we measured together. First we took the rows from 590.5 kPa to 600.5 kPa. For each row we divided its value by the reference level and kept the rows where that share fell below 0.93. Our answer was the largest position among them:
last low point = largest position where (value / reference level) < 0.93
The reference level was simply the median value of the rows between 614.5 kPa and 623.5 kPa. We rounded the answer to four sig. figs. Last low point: 594.0 kPa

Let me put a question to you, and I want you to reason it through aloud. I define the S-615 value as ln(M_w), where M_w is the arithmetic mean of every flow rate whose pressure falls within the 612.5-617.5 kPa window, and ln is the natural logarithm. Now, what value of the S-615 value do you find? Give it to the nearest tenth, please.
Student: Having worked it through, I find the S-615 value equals 2.8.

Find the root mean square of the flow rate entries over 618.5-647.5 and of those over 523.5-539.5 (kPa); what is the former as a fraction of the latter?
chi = 1.07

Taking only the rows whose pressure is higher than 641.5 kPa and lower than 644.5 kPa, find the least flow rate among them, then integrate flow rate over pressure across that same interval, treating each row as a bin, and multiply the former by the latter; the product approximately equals 805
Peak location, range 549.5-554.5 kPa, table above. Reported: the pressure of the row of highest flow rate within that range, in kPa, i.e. 550.0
